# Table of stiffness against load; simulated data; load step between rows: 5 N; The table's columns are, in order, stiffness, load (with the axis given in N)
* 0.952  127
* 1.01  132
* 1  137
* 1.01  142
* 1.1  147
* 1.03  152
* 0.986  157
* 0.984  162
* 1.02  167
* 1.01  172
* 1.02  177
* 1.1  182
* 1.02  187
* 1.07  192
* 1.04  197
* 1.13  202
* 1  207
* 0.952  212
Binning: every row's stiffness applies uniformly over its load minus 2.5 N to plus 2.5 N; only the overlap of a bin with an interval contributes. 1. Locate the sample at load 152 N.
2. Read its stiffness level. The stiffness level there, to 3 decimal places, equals 1.030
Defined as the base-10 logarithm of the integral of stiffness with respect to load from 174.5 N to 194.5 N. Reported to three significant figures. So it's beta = 1.32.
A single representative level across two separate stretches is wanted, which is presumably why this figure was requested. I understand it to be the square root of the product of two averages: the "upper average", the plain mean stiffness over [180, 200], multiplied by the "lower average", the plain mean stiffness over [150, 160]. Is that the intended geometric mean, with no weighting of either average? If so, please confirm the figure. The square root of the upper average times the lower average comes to 1.03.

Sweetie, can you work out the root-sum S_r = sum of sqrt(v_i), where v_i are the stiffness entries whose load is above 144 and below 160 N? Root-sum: 3.1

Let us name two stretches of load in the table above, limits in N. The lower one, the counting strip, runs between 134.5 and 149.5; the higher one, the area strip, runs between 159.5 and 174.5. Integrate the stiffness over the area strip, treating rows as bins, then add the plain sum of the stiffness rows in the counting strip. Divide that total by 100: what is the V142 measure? 0.182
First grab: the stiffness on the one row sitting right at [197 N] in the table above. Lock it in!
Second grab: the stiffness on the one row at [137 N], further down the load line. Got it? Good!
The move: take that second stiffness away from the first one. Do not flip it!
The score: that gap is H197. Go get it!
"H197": 0.04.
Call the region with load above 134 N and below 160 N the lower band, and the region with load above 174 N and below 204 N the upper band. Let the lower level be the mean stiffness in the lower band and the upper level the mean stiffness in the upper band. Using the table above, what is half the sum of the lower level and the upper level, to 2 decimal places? 1.04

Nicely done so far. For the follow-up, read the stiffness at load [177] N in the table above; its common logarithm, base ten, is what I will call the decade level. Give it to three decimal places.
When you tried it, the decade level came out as 0.009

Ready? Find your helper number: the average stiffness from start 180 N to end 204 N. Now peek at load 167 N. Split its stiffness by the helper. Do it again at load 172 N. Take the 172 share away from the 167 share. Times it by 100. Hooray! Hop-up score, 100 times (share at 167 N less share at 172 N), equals 0.9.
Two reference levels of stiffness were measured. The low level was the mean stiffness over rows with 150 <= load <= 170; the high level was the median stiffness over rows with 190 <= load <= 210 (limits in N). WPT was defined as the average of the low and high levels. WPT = 1.03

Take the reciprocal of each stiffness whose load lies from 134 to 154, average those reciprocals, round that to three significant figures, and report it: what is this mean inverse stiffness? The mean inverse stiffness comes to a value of 0.968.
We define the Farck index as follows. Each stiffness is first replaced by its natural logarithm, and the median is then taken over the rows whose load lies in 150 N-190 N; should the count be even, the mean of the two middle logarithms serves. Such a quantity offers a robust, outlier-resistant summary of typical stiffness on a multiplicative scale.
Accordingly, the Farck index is 0.020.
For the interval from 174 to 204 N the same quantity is 0.053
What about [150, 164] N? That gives -0.014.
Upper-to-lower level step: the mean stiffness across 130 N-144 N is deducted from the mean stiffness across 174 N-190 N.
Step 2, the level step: 0.040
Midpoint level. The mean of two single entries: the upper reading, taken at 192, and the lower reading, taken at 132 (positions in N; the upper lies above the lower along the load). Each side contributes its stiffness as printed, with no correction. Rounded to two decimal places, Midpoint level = 1.04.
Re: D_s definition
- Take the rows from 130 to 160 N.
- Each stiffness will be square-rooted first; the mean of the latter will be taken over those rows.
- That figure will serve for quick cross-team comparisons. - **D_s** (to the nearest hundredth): 1.01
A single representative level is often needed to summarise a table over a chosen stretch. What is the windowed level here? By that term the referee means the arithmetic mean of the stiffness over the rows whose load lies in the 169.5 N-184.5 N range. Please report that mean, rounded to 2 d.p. 1.04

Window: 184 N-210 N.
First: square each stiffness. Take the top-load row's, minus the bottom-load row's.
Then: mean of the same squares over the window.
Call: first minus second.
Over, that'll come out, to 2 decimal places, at -1.15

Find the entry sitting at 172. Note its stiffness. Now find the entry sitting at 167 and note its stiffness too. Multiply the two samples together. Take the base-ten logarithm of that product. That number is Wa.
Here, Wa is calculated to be 0.013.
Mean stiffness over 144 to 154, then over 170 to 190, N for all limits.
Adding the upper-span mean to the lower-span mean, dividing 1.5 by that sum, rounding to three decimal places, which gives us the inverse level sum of 0.713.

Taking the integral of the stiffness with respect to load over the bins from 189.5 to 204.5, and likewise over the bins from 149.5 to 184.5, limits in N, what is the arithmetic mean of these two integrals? 26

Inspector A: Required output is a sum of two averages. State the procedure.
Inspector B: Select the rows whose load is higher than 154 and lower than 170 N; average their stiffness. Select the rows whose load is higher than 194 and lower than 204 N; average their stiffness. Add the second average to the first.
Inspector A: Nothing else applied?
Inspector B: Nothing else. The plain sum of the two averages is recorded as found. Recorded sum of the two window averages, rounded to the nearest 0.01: 2.08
